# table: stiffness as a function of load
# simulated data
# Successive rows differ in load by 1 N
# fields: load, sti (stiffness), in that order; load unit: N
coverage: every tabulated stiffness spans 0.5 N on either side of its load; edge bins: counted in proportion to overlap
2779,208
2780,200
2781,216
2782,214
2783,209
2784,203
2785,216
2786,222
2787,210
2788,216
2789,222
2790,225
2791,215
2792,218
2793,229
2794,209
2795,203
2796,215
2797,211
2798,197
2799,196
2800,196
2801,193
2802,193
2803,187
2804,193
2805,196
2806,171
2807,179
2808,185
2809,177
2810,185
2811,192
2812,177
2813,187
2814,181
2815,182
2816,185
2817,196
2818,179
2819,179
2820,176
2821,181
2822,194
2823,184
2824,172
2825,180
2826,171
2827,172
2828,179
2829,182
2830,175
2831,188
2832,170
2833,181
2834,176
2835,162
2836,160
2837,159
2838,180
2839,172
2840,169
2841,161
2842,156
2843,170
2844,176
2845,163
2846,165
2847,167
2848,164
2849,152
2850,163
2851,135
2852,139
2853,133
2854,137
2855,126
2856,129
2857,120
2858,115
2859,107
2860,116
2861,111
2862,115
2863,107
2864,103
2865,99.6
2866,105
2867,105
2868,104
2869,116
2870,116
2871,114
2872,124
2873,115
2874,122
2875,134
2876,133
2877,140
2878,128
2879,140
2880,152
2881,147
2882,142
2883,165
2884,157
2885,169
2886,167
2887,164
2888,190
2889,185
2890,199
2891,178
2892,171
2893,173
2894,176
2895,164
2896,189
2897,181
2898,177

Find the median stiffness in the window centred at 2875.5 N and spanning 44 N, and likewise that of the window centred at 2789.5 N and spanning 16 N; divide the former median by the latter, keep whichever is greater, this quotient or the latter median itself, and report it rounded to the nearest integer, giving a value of 215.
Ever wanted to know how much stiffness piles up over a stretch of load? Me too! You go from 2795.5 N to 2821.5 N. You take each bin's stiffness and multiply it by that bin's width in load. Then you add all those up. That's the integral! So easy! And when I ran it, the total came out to 4889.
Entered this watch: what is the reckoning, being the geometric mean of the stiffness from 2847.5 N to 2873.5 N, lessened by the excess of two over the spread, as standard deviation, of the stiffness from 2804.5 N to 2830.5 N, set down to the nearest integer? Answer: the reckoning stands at 126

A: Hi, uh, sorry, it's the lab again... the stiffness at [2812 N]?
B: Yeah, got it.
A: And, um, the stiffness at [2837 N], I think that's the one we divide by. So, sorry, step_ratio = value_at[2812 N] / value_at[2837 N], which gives 1.11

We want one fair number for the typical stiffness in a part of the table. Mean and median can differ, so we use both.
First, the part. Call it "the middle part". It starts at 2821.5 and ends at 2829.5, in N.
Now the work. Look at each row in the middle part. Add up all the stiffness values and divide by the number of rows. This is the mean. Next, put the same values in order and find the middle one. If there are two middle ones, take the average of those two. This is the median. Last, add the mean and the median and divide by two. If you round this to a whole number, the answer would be 179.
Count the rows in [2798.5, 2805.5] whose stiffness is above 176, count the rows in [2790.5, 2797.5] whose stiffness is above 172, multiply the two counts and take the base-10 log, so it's 1.69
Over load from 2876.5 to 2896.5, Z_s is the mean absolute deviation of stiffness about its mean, 15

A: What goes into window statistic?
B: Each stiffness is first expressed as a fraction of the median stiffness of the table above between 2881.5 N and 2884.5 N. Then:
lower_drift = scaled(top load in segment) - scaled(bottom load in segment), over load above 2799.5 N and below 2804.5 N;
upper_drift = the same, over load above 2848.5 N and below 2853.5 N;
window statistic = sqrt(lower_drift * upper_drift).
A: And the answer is 0.048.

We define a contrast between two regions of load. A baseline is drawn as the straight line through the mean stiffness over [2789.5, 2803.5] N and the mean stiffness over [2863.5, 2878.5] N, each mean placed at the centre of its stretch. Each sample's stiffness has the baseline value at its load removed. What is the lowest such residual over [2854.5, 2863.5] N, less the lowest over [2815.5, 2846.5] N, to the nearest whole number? -22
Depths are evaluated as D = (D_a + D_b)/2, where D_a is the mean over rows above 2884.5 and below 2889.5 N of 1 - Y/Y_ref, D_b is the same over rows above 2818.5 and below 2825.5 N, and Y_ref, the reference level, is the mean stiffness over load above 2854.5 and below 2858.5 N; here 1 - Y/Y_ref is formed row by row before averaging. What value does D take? -0.45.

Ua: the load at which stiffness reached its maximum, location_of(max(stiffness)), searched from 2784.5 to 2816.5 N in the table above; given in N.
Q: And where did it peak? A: 2793 N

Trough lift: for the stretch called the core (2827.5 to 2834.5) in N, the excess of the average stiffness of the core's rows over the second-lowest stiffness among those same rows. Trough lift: 3.7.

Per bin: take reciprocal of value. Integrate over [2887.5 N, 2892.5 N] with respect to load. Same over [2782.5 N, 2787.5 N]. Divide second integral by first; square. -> 0.76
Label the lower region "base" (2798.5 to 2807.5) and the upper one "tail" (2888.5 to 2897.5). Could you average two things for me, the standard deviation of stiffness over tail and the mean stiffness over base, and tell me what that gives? 100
